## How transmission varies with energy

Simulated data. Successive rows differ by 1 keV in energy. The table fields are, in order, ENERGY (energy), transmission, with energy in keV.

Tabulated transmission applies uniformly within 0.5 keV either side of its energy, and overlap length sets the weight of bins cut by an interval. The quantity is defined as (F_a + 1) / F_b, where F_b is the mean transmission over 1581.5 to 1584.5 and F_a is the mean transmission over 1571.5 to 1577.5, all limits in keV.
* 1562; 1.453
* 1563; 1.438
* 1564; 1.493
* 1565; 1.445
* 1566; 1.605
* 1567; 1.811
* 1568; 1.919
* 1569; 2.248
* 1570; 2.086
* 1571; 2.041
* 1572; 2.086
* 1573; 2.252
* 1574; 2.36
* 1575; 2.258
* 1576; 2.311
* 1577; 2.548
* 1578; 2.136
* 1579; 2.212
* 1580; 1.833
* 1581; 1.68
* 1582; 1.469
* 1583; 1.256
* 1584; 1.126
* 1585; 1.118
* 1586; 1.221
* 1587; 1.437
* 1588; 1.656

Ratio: 2.6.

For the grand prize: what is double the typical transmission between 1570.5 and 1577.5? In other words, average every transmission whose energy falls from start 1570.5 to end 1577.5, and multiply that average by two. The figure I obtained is 4.5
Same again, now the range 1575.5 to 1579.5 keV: 4.6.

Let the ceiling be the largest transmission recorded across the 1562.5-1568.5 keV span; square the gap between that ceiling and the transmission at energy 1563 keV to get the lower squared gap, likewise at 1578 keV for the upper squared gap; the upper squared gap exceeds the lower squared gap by -0.18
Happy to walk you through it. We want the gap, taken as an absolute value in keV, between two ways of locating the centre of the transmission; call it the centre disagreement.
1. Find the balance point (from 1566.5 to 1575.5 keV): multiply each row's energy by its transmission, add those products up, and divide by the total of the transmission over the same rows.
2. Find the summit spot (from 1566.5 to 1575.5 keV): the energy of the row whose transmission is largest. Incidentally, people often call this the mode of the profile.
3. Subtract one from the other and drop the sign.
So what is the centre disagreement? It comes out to 2.8 keV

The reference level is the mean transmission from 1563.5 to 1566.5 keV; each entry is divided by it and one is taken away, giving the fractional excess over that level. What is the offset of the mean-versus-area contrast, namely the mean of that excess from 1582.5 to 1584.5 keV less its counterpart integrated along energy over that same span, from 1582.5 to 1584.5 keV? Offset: 0.21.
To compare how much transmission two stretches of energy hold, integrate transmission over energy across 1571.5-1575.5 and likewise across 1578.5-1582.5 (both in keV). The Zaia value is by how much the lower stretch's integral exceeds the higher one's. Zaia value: 1.8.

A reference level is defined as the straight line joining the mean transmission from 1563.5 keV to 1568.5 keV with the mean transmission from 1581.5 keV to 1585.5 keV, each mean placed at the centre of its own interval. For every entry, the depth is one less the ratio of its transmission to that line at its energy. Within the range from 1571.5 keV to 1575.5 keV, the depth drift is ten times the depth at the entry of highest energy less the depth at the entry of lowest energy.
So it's -2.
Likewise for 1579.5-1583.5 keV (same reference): 4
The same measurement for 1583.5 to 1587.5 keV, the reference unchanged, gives -3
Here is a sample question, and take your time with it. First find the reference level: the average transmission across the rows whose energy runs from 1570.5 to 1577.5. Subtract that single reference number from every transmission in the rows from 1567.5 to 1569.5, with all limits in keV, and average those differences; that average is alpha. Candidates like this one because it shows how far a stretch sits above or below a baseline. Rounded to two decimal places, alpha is -0.18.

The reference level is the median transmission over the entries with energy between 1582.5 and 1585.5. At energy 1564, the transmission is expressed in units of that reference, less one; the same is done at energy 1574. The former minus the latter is -0.8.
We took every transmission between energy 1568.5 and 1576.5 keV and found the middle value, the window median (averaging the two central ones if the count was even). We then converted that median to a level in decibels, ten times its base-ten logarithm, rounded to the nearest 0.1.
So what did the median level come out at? 3.5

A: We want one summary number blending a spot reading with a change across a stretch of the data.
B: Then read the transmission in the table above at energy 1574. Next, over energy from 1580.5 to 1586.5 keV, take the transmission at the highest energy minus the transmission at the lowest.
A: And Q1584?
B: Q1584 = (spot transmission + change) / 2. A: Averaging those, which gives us 0.95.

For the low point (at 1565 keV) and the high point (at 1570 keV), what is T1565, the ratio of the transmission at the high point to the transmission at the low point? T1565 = 1.4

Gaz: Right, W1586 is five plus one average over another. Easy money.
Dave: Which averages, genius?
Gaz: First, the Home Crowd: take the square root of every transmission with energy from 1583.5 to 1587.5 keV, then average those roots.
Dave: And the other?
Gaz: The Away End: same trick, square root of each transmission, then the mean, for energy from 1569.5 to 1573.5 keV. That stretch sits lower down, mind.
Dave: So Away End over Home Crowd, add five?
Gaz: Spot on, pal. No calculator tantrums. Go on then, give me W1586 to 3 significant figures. 6.32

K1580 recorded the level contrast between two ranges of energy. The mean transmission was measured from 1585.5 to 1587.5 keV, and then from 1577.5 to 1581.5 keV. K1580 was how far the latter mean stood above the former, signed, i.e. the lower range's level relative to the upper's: 0.64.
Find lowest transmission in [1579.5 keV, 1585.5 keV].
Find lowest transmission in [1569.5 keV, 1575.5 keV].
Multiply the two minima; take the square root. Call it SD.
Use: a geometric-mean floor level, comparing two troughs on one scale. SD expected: 1.5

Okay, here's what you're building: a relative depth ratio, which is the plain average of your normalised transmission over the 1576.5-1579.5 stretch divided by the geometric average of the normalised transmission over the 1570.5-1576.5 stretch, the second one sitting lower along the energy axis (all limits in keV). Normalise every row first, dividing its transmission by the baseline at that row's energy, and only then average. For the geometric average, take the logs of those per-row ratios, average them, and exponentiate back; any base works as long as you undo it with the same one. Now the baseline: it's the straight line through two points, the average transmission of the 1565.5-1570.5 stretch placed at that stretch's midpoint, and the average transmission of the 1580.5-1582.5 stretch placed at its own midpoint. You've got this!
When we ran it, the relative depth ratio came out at 1.11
